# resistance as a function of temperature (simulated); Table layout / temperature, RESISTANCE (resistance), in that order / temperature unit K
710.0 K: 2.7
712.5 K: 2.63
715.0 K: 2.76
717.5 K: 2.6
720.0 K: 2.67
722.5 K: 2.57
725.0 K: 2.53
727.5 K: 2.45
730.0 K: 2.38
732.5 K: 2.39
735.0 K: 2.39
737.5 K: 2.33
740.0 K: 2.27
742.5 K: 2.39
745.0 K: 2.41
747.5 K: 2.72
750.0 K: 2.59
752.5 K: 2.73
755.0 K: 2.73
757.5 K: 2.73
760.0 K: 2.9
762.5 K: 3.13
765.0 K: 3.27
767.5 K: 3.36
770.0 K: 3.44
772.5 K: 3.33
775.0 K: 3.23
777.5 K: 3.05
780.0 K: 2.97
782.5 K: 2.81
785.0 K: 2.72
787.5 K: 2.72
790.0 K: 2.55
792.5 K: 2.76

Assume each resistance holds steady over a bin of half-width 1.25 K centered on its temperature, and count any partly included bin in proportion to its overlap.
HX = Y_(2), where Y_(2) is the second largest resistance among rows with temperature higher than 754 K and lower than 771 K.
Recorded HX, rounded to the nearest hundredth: 3.36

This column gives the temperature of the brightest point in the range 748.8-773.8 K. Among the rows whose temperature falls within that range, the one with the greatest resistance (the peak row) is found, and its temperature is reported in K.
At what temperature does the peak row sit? 770.0 K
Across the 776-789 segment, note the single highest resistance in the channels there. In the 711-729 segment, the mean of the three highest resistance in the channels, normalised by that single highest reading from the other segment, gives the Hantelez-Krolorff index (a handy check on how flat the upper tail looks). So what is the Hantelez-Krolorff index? 0.88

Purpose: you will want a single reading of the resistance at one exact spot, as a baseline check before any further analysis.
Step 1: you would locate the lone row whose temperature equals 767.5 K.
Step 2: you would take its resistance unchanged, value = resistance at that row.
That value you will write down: 3.36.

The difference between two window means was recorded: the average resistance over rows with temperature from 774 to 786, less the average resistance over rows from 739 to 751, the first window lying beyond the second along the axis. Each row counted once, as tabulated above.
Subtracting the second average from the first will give 0.48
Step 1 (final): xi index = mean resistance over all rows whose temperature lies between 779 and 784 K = 2.9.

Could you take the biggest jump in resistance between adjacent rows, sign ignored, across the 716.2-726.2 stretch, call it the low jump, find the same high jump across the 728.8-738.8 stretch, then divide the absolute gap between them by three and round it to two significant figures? 0.013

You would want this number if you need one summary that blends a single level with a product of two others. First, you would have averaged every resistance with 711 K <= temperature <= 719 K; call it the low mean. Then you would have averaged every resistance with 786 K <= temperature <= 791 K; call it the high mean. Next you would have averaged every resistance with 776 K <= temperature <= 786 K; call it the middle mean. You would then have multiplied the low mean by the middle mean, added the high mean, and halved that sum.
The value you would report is 5.2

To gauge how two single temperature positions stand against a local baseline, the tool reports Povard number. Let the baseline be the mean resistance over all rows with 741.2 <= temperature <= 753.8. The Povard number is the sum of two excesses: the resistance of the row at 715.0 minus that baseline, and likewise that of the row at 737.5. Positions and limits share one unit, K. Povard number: 0.0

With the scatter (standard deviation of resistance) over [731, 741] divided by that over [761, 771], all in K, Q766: 0.43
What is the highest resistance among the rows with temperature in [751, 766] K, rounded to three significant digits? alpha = 3.27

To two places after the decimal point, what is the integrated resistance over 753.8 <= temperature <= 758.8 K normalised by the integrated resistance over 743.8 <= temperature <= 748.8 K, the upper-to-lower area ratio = 1.06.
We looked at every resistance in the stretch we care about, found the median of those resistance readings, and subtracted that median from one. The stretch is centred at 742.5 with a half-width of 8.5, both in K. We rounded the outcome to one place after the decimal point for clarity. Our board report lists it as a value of -1.4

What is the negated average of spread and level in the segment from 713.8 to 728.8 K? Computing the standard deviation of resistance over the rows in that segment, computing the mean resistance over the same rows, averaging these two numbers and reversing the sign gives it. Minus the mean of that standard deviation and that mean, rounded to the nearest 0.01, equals -1.35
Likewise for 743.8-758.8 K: -1.39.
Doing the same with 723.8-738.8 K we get -1.24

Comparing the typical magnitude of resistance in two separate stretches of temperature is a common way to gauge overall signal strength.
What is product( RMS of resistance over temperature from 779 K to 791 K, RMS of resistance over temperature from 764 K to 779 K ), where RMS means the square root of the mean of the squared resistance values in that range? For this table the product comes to 9.1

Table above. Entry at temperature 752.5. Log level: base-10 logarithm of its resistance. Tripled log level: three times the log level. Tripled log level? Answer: 1.31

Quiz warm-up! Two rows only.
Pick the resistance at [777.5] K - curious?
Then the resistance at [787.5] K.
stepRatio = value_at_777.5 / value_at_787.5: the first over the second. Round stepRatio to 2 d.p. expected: 1.12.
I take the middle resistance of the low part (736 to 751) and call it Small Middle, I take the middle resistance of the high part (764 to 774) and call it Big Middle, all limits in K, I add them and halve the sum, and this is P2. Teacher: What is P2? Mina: 2.87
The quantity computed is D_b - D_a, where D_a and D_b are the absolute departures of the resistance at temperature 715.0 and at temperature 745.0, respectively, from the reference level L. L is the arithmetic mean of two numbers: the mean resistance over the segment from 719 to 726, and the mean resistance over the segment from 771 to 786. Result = 0.35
